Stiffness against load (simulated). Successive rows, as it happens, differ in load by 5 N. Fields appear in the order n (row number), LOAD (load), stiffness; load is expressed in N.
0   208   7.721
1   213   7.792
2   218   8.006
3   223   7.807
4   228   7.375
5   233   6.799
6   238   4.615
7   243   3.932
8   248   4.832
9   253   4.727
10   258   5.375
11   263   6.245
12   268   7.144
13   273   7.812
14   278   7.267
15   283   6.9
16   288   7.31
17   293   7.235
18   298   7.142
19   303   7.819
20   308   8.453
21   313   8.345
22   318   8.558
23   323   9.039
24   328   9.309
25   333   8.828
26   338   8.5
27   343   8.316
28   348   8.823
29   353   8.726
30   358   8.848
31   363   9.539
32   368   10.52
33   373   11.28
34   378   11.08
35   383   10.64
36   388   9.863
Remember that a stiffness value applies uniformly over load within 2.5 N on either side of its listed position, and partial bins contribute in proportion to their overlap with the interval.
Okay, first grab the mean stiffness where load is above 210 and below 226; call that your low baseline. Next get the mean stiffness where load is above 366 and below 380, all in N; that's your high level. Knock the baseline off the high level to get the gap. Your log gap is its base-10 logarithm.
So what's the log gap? 0.49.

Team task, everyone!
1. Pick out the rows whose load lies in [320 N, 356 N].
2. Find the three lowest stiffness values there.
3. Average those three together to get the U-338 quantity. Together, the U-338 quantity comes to 8.5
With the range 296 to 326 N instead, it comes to 7.8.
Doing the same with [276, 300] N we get 7.1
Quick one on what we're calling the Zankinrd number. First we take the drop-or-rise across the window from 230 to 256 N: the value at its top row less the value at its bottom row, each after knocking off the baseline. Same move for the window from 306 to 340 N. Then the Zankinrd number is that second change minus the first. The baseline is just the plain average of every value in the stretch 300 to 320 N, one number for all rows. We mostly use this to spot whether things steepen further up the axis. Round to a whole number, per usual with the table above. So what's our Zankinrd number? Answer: 2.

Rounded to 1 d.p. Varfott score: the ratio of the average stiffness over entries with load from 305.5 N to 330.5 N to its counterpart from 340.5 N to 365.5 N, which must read 1.0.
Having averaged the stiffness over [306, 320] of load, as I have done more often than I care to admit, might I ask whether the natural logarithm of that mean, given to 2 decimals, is 2.13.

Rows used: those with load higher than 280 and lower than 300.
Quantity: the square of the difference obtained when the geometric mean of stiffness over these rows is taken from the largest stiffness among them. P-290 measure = 0.0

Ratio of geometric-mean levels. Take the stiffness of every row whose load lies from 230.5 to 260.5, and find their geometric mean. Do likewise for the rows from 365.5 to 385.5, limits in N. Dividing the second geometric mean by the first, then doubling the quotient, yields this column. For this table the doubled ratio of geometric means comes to 4.4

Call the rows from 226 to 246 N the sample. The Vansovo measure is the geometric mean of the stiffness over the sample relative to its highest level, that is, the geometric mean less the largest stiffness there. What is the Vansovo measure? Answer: -1.9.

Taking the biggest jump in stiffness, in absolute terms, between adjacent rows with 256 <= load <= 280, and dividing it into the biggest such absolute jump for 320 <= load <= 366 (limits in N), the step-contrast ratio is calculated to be 0.77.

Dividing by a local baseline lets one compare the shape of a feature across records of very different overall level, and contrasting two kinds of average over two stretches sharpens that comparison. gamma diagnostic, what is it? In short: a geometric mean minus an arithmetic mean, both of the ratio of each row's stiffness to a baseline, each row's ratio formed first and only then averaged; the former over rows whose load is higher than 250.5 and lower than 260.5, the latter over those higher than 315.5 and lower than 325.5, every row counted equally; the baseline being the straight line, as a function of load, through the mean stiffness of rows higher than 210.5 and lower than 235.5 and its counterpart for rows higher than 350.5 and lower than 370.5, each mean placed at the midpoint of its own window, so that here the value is -0.36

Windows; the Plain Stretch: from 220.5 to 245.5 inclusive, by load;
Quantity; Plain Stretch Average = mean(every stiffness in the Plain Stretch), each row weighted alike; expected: 6.1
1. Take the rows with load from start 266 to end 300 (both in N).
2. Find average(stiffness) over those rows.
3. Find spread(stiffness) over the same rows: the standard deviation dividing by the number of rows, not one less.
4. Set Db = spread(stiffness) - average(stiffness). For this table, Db -7.0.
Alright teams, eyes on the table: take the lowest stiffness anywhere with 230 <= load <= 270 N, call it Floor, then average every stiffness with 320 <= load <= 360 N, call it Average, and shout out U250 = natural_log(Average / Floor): 0.81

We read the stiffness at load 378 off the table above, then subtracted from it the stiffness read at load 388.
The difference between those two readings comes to 1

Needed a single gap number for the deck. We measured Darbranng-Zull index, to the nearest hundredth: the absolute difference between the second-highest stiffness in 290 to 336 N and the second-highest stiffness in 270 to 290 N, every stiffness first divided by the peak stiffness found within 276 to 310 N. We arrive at 0.20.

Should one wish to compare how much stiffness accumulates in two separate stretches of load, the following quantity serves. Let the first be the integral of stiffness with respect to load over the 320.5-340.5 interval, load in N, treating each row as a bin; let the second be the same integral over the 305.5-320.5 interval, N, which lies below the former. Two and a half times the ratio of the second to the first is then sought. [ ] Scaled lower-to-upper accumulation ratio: 1.8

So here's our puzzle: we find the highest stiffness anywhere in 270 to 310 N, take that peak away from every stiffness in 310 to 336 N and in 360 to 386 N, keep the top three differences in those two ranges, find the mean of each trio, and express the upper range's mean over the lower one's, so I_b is 4.2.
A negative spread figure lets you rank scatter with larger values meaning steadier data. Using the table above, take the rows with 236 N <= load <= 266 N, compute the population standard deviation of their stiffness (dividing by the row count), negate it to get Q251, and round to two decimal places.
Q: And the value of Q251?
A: -0.72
